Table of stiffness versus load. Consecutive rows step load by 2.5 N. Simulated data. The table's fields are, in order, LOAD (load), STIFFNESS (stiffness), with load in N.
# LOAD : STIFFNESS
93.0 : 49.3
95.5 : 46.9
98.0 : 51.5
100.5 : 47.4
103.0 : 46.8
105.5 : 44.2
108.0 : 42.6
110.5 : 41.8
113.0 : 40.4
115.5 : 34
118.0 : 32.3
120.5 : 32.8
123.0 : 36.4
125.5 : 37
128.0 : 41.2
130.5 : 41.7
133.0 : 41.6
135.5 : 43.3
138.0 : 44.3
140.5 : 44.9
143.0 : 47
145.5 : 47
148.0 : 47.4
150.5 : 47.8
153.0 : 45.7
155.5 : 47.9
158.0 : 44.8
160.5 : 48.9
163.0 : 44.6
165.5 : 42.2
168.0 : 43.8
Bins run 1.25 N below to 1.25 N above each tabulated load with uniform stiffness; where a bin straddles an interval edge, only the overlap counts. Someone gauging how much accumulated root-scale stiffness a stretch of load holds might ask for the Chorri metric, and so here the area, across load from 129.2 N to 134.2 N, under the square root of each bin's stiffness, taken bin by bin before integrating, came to 32.3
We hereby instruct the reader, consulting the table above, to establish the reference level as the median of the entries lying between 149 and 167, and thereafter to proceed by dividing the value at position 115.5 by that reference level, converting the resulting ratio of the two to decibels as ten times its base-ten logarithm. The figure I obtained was -1.28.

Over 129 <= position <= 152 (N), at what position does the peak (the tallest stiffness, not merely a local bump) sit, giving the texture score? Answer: 150.5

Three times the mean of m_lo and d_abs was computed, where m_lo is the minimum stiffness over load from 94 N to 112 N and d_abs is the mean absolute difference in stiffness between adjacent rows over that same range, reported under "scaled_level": 66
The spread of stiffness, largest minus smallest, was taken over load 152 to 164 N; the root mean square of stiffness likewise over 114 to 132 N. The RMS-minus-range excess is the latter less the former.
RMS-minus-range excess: 32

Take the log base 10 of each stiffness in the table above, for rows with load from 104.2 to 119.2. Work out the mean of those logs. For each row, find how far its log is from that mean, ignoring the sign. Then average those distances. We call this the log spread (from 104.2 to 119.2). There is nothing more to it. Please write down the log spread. 0.047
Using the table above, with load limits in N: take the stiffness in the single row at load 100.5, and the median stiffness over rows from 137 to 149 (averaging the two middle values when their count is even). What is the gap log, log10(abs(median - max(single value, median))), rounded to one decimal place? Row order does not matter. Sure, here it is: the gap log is -0.4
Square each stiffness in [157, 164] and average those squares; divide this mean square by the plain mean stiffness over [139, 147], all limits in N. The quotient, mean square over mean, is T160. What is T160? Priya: 46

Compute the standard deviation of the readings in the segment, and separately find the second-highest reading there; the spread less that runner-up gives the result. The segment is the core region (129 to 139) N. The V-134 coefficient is -42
